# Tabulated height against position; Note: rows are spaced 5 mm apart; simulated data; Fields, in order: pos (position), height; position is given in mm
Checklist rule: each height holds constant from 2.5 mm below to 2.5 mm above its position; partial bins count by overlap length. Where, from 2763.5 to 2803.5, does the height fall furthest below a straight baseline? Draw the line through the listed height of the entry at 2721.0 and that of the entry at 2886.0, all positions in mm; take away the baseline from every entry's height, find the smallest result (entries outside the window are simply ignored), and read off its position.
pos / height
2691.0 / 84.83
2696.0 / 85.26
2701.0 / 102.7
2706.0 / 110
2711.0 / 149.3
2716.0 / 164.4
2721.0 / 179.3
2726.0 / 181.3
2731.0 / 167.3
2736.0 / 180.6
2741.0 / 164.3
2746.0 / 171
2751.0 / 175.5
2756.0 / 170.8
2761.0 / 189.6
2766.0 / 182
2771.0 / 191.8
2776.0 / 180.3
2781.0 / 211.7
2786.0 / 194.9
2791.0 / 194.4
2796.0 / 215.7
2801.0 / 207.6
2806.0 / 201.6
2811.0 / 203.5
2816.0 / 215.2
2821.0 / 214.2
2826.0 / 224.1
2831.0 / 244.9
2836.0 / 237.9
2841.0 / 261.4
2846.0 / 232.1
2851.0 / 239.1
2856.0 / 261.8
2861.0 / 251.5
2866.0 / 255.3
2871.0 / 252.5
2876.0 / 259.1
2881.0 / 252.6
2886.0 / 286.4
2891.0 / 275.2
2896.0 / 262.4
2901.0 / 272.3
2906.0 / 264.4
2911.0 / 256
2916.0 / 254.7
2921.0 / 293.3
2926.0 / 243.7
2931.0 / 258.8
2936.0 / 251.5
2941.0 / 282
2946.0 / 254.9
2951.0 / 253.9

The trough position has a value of 2776.0 mm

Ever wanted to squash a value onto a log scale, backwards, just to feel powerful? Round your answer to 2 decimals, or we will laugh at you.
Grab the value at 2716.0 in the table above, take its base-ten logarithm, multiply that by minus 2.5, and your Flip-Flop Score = -5.54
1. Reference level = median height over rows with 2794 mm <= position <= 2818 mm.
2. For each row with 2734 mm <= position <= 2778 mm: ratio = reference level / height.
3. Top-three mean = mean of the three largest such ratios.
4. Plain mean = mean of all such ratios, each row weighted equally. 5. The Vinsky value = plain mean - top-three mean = -0.065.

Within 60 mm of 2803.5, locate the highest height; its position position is 2856.0 mm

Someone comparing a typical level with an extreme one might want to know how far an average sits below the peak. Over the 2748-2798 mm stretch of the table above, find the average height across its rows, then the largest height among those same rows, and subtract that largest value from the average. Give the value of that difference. -25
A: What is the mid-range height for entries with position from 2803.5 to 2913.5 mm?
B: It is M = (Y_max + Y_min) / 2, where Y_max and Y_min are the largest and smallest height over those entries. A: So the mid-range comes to 244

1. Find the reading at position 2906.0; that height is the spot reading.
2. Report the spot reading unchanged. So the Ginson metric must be 264.4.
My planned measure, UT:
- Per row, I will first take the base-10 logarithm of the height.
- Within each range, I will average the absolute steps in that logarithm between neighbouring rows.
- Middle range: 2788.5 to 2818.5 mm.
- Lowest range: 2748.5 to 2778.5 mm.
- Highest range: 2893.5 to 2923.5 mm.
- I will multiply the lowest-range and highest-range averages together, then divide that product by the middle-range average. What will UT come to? 0.026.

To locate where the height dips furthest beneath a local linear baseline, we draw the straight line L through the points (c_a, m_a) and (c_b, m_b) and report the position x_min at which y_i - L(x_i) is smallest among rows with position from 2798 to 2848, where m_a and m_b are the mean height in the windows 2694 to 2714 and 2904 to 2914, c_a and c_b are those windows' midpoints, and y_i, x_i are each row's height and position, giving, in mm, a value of 2811.0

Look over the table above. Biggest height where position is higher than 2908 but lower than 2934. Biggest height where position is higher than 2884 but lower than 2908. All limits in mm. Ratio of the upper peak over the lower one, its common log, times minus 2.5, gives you -0.03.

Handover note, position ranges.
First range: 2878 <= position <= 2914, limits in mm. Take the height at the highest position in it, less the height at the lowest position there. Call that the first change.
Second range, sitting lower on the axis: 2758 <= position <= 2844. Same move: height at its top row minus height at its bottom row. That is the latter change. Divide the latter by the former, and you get 21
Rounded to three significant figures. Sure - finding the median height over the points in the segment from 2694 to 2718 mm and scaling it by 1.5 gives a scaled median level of 165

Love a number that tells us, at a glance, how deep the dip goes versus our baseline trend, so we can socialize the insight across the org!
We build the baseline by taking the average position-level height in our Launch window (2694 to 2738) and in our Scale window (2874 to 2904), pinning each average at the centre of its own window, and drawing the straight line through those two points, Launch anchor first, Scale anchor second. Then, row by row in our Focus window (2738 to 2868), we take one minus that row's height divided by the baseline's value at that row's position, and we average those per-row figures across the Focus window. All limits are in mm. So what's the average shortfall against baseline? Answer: -0.014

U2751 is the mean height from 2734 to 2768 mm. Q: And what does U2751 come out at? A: 176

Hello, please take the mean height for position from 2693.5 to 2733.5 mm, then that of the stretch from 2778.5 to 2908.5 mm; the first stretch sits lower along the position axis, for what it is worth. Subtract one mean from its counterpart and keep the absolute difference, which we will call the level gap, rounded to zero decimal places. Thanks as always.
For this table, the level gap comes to 96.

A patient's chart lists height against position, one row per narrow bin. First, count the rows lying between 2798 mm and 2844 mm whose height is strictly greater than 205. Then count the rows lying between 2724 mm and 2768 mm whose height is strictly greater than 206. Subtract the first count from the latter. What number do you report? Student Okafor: -7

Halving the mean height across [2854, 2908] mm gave 132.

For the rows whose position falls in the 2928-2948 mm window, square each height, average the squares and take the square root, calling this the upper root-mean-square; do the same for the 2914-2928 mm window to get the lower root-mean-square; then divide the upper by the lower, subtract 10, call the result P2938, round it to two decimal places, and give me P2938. -9.01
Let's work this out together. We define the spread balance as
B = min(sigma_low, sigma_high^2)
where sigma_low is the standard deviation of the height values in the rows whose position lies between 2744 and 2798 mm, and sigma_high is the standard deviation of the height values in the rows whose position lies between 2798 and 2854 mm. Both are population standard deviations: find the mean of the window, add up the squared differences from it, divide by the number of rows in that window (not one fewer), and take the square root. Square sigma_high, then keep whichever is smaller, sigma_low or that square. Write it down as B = 14.3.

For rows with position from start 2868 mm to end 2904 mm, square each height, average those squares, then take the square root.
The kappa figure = 266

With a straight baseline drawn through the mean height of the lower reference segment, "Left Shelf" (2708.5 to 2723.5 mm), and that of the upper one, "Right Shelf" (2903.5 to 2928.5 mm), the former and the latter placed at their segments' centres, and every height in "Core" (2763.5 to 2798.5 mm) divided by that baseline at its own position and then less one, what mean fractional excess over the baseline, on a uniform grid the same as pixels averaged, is 0.00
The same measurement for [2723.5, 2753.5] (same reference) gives -0.01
